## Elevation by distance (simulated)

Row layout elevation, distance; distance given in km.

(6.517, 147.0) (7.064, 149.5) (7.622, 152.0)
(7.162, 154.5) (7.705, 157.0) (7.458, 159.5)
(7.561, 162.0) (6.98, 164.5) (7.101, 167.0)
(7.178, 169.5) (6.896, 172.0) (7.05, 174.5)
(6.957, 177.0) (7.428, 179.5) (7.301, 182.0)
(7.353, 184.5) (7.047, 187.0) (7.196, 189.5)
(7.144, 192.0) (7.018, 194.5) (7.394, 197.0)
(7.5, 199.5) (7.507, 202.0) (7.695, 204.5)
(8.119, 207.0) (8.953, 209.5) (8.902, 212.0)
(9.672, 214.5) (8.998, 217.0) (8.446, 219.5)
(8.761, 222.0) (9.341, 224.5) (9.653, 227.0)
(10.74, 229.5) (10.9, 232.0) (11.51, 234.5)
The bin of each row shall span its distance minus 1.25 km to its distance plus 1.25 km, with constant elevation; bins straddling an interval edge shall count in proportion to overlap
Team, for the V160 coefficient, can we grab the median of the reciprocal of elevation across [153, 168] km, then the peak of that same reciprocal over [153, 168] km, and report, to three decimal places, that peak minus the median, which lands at 0.006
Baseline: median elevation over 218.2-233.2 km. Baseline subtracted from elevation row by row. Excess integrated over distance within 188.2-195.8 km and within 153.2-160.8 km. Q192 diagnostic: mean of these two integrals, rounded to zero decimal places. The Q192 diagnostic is -17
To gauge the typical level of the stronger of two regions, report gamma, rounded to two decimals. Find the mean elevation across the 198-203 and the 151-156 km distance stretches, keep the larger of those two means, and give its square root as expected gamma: 2.74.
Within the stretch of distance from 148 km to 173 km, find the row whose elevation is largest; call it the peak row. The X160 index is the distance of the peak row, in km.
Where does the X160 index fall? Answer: 157.0 km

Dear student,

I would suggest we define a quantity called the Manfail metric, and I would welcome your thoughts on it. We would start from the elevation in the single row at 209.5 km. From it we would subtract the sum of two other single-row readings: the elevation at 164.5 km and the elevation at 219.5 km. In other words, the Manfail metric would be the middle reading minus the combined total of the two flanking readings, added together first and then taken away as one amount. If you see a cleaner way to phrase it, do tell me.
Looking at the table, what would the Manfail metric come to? -6.5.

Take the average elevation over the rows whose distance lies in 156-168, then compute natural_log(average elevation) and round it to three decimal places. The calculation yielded 1.996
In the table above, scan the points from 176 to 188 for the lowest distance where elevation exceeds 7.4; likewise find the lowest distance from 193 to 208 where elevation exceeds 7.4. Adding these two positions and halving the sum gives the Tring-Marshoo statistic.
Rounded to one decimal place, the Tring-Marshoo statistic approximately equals 189.5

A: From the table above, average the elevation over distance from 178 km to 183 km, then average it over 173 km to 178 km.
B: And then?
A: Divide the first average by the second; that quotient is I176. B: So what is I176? 1.05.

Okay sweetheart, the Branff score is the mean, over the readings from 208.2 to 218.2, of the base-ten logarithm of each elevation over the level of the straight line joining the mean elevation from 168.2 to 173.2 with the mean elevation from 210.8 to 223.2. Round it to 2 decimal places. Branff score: 0.02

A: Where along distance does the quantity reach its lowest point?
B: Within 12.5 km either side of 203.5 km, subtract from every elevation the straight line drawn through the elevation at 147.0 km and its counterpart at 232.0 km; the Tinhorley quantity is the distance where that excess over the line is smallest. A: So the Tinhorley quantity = 194.5 km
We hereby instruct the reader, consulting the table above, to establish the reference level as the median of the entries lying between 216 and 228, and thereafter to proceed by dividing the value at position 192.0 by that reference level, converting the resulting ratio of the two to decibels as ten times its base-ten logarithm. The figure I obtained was -1.00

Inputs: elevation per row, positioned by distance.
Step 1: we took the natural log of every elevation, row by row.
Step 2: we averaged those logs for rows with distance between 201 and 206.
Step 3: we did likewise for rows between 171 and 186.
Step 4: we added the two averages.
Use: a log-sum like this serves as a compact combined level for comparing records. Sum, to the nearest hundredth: 4.00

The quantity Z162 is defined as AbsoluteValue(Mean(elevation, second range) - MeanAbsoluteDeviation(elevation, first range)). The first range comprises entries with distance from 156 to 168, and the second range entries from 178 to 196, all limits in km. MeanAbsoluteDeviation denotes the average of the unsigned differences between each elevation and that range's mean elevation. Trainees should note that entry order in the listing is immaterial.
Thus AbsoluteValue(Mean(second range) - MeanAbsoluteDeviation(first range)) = 7.0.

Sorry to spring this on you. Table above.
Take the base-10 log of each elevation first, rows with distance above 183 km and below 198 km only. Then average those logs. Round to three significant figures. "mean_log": 0.857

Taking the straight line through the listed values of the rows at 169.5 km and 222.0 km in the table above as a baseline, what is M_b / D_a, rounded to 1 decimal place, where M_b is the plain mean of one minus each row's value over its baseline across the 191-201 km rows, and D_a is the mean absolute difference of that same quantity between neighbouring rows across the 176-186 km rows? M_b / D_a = 3.2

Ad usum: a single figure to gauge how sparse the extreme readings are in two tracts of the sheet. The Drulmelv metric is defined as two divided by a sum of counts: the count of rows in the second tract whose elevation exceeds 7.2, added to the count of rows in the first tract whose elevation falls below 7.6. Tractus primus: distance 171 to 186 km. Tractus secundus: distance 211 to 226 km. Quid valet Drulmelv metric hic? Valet 0.17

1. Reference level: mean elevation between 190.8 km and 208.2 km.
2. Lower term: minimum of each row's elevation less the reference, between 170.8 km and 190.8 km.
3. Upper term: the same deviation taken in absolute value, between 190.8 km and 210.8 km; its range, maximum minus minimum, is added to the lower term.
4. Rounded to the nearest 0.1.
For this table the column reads 0.9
